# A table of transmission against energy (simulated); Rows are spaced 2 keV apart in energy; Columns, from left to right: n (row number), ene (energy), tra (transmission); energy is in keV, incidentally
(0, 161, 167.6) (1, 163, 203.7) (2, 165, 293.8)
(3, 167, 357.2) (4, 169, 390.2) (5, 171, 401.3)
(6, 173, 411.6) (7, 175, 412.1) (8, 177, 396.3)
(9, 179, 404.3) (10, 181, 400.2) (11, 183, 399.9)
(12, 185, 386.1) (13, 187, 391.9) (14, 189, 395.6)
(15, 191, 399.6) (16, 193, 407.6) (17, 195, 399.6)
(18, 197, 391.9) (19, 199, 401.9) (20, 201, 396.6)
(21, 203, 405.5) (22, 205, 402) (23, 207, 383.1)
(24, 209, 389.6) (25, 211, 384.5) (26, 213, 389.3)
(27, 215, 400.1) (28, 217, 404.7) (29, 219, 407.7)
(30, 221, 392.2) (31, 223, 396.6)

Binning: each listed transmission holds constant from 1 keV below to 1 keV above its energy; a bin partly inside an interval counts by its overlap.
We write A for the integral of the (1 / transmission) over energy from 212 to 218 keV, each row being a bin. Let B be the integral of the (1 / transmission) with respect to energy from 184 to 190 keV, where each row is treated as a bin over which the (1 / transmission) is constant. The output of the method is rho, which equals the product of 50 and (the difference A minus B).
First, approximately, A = 0.0151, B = 0.0153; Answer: -0.013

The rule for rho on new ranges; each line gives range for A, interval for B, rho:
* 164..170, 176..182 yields 0.127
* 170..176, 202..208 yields -0.022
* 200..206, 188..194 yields -0.001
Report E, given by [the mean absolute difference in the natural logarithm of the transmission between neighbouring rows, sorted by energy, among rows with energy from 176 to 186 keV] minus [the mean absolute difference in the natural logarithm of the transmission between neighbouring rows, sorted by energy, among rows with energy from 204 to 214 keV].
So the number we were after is -0.006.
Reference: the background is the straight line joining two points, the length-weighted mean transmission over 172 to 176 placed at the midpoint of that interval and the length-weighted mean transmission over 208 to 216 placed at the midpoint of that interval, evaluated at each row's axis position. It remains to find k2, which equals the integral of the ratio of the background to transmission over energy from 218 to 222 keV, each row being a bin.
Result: 3.9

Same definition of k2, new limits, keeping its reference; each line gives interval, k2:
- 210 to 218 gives 7.9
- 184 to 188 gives 4.2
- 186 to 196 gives 10.1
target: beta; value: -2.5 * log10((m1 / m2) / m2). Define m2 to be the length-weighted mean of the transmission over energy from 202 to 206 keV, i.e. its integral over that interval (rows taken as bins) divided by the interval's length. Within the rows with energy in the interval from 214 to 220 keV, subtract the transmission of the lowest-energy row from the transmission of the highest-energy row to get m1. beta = 10.8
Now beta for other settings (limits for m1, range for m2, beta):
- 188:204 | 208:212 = 10.4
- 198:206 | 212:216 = 15.5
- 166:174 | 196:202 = 8.7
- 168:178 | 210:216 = 11.0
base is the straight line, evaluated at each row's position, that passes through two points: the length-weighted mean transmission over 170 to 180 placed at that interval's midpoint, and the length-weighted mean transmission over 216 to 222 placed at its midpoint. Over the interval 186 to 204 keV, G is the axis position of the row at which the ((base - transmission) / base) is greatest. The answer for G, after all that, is 187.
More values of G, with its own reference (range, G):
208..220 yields 211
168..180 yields 169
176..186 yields 185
